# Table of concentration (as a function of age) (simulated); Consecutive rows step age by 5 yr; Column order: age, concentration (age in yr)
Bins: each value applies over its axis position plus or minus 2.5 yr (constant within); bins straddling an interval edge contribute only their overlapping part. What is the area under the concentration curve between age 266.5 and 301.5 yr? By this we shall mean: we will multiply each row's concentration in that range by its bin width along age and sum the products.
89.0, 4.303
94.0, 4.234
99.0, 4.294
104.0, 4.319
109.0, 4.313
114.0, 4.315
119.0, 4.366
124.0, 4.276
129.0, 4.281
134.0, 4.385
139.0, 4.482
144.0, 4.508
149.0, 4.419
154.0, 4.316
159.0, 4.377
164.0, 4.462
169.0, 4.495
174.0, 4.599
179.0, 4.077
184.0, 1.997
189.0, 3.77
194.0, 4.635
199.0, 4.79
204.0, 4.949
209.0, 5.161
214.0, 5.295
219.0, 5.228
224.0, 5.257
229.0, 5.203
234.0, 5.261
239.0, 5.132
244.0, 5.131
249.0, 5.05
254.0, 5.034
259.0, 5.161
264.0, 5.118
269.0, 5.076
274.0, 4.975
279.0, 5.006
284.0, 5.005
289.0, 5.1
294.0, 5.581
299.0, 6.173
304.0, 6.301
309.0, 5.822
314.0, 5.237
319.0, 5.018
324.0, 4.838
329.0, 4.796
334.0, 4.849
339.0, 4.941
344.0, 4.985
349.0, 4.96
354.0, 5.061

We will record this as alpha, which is 185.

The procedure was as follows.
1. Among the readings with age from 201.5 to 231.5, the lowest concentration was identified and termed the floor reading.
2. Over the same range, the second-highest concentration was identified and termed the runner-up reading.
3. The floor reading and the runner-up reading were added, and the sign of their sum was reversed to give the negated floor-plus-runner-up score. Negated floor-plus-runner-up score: -10.2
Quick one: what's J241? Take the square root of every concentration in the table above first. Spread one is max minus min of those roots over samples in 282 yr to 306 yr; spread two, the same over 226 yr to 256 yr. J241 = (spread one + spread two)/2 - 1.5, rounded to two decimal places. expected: -1.34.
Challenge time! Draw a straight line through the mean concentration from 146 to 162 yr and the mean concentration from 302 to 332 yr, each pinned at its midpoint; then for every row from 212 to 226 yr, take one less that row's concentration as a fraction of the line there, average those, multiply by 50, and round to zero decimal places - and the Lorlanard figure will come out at -5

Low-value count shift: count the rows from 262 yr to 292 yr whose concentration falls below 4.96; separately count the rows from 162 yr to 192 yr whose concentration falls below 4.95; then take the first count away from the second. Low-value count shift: 6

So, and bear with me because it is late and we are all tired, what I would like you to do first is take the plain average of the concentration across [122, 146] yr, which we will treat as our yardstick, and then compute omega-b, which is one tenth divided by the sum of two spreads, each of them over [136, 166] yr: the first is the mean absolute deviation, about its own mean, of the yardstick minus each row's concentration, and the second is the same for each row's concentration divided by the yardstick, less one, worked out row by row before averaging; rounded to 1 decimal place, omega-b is 1.4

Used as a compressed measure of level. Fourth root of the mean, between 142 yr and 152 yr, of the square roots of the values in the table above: 1.21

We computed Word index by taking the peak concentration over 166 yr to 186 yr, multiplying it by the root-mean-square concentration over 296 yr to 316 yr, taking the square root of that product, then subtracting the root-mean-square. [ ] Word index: -0.7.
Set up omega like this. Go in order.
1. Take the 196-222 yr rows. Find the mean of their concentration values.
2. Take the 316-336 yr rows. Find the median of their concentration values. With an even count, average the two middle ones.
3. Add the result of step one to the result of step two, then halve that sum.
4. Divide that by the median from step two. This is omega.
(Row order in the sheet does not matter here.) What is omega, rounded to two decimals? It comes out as 1.02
